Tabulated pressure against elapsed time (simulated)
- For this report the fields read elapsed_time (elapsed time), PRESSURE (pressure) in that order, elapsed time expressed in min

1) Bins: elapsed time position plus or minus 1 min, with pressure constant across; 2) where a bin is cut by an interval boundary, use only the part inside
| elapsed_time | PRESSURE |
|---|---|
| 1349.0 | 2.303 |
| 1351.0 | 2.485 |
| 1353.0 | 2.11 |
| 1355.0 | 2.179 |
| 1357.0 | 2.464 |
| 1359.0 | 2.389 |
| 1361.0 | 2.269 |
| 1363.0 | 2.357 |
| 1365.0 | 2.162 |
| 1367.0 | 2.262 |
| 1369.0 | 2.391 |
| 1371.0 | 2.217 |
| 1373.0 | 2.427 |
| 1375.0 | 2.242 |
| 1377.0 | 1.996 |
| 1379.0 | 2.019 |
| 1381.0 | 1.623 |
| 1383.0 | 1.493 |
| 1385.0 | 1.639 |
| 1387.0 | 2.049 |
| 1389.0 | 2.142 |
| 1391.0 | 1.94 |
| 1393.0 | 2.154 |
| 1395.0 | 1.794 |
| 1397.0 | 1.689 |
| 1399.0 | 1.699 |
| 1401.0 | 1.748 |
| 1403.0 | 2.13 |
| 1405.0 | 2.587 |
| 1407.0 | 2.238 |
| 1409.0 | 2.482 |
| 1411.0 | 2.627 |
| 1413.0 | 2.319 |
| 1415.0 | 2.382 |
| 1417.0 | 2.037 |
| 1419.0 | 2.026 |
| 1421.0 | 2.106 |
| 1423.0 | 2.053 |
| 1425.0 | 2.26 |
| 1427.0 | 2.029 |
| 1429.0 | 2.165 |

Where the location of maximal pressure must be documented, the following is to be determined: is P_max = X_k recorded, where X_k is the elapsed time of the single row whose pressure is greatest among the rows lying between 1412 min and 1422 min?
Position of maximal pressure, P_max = 1415.0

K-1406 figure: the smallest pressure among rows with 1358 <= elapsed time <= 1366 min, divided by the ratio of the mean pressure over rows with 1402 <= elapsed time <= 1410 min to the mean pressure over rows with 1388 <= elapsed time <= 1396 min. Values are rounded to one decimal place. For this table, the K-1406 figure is 1.8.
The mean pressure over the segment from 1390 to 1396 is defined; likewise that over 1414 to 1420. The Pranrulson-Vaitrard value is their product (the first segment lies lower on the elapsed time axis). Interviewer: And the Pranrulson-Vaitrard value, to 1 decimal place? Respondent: 4.2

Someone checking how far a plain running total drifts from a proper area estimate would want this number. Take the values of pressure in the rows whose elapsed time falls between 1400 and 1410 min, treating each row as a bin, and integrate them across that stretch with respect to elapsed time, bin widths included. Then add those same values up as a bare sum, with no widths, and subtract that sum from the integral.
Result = 11.2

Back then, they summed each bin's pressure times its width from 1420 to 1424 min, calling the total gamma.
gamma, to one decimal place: 8.3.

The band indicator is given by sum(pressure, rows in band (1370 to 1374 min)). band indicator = 4.64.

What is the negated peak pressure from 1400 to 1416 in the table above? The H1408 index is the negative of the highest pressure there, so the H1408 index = -2.63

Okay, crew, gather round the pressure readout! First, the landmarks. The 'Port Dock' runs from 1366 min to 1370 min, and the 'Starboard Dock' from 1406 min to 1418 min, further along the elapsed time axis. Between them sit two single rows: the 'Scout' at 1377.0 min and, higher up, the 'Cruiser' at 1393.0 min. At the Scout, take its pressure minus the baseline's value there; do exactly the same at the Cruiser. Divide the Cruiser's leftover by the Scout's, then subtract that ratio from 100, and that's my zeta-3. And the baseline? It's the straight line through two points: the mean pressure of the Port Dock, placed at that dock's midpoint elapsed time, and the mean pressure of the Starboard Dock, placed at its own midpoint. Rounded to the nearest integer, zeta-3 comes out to 99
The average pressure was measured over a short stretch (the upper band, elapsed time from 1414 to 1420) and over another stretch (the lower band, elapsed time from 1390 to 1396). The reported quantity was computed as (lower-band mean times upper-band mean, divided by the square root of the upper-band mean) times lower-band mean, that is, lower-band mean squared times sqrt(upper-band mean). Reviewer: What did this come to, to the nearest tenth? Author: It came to 5.6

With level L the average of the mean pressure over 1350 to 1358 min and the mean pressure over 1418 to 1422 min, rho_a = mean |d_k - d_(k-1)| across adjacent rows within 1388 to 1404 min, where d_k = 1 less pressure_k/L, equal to 0.086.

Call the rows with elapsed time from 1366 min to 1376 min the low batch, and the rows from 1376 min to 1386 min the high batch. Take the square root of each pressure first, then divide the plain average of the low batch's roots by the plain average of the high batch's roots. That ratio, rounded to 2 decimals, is 1.15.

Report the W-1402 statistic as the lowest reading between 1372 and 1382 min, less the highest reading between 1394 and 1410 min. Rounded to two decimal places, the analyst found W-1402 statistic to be -0.96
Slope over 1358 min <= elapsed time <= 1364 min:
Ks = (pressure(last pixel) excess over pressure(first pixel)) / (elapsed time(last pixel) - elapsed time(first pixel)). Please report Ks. -0.008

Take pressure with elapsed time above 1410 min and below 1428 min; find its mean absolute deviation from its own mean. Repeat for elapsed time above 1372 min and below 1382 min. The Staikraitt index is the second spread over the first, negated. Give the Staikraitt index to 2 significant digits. -1.3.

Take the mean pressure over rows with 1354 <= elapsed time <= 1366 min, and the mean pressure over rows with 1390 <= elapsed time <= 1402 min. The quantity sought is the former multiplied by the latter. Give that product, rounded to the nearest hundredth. 4.23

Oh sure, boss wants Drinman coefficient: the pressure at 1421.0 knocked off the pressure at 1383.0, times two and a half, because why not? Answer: -1.5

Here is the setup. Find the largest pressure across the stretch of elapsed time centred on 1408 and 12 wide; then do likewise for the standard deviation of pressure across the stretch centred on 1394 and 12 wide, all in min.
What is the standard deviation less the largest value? -2.4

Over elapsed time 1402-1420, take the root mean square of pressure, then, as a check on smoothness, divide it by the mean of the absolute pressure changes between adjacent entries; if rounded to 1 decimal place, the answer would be 9.7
